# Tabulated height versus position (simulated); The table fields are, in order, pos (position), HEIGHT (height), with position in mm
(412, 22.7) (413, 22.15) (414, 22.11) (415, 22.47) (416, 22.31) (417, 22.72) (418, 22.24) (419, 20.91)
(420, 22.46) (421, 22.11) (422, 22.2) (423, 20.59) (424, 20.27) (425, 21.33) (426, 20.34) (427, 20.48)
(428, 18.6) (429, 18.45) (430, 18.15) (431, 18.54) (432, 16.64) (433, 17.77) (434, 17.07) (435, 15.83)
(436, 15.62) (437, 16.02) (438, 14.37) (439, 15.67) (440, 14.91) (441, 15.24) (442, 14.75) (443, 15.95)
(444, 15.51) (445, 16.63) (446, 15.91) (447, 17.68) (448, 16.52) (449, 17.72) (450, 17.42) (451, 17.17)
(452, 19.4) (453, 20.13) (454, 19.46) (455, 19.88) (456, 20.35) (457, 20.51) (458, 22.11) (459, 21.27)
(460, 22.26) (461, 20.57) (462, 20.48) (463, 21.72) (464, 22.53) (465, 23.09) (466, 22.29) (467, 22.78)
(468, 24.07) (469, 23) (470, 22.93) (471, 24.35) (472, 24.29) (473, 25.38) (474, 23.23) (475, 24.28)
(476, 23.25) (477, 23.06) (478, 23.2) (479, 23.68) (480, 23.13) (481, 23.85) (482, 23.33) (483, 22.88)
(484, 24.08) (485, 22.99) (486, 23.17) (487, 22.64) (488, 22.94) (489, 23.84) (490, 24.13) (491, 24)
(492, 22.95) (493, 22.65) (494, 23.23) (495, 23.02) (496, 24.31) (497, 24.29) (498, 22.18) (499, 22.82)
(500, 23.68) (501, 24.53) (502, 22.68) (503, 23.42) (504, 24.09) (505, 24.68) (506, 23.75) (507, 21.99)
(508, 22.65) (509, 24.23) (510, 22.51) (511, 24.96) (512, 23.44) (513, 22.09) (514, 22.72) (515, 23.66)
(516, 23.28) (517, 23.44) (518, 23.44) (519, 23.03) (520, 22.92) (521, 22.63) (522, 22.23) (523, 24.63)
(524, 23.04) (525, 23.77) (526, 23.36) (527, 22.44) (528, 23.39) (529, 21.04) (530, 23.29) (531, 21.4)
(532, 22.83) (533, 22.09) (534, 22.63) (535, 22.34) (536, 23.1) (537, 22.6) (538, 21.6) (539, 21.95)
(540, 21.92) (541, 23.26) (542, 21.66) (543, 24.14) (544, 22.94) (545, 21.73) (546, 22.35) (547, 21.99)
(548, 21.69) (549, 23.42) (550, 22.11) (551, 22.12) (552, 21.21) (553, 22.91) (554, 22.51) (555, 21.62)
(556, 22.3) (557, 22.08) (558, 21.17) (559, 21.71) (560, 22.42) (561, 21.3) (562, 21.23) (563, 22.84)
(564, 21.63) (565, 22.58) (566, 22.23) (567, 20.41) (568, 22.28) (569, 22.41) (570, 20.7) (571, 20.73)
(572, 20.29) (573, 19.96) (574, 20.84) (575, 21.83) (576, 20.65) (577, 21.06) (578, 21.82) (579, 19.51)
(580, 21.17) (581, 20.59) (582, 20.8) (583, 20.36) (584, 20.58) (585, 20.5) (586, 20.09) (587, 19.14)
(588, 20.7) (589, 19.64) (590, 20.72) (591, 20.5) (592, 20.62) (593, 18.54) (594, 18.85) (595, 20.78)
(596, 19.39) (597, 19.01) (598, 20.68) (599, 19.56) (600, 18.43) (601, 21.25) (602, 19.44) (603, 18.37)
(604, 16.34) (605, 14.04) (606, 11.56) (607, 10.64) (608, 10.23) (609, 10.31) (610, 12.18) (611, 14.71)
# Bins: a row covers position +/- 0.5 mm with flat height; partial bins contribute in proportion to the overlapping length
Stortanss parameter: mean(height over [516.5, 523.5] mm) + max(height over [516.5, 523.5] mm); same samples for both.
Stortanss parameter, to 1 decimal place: 47.8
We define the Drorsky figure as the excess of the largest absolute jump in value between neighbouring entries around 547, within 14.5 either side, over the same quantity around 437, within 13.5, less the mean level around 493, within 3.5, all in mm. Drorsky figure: -22.89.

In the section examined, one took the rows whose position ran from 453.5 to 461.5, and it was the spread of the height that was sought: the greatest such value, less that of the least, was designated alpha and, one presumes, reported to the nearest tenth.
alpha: 2.8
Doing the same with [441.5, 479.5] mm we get 10.6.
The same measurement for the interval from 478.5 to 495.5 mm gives 1.5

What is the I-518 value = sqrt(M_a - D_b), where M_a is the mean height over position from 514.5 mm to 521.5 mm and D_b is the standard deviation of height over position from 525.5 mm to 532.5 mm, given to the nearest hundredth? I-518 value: 4.72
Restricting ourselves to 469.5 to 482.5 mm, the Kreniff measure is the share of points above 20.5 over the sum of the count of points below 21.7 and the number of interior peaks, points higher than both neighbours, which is 0.20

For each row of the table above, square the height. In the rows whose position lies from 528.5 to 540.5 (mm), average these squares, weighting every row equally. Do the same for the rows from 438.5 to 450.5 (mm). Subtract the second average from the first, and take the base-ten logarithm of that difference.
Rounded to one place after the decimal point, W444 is 2.4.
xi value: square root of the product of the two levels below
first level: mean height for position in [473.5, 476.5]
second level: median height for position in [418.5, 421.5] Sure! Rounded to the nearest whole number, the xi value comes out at 23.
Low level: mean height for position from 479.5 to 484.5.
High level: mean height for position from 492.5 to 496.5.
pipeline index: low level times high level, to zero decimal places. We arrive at 547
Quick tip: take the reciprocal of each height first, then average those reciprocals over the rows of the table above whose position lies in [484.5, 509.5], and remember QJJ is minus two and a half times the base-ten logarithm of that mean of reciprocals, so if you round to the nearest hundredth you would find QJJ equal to 3.42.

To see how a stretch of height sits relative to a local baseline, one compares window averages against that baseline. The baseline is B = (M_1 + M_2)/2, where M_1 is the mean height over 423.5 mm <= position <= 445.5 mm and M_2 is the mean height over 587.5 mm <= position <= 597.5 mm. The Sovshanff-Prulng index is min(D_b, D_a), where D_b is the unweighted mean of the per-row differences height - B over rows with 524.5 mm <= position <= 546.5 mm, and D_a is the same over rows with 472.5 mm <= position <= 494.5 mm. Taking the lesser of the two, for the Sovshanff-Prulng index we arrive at 4.01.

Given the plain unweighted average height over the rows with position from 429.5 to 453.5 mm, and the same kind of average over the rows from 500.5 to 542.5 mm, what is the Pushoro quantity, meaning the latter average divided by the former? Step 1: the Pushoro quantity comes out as 1.38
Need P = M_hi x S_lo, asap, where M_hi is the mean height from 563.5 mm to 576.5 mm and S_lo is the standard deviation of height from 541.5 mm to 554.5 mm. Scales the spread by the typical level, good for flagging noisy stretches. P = 17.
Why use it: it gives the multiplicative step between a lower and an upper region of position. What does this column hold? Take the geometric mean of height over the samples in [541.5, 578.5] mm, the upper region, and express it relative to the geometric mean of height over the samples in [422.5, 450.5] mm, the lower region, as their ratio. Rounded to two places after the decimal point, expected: 1.27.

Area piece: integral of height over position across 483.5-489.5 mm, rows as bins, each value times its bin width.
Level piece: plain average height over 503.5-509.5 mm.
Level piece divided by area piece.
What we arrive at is 0.17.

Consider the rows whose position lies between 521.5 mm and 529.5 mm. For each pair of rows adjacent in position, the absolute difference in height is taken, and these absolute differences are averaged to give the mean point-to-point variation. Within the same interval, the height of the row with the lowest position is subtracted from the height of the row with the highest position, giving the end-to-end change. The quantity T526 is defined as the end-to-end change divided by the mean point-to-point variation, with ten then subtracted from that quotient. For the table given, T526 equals -10.9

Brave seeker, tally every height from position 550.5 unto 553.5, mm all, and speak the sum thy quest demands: 66.2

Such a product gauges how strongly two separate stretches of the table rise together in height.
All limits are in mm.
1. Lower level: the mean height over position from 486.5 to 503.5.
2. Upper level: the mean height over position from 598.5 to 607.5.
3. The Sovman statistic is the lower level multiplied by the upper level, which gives 389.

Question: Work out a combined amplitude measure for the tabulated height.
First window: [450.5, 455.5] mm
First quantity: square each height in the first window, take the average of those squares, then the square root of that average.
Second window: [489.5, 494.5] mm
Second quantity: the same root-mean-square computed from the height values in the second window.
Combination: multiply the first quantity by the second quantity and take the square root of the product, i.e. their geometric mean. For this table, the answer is 21.2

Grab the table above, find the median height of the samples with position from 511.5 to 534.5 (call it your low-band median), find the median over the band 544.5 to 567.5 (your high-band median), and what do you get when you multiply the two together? 509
